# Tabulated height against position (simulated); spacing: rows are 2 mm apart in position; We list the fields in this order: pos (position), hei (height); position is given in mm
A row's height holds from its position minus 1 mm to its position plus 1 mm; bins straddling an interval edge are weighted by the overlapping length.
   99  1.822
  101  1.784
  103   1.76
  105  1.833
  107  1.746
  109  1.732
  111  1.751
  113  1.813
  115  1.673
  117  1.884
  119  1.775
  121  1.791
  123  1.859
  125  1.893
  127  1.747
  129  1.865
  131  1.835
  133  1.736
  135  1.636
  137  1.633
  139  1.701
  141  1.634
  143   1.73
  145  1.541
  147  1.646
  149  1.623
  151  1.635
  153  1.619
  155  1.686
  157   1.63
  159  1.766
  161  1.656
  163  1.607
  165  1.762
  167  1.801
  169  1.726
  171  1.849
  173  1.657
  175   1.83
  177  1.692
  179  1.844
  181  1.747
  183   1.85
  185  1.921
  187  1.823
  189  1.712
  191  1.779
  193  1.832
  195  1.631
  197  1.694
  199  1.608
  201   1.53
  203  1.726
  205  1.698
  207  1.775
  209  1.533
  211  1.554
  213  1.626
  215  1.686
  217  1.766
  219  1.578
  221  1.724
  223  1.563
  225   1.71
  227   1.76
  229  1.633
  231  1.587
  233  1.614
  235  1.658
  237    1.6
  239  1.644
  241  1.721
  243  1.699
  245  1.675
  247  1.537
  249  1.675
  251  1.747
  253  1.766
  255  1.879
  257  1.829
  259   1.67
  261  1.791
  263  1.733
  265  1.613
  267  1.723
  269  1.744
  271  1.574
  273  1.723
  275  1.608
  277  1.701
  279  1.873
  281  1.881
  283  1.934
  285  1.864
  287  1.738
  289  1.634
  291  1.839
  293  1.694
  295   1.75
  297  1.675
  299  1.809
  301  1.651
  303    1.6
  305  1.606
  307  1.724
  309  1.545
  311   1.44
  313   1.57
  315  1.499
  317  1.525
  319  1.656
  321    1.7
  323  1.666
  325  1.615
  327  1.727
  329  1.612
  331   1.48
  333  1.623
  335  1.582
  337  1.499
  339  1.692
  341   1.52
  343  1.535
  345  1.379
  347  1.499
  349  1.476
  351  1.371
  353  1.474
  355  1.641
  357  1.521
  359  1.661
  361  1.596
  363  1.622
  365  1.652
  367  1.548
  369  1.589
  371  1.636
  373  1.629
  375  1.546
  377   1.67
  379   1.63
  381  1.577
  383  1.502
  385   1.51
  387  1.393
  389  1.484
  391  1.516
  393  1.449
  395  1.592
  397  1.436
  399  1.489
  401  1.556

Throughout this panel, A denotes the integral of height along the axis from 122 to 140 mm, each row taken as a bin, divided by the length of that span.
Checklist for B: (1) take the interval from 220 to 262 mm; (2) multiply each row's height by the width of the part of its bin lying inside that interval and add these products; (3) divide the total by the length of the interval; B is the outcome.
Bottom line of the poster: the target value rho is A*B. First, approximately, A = 1.77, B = 1.69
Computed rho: 2.99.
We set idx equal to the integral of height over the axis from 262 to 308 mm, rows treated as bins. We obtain 79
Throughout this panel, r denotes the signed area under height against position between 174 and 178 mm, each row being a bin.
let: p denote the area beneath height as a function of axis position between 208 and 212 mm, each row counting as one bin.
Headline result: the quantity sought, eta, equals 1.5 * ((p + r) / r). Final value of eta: 2.81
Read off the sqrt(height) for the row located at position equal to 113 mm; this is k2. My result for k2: 1.35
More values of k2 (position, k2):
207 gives 1.33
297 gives 1.29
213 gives 1.28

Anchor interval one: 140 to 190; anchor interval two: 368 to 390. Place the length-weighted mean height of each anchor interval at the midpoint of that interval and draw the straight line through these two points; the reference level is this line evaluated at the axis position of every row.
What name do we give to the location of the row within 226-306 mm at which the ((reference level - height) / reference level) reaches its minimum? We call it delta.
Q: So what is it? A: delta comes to 283 mm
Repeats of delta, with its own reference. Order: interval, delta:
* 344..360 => 359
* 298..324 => 299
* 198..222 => 207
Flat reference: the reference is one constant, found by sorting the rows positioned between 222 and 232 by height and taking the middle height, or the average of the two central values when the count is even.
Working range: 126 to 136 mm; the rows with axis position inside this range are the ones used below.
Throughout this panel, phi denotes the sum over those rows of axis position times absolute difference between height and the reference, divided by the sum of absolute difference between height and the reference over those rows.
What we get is 129.9 mm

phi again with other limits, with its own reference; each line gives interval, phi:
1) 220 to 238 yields 226.7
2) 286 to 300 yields 293.6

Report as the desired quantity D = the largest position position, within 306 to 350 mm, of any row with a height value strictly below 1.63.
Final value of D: 349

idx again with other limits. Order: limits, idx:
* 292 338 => 74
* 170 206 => 63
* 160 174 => 24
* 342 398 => 86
